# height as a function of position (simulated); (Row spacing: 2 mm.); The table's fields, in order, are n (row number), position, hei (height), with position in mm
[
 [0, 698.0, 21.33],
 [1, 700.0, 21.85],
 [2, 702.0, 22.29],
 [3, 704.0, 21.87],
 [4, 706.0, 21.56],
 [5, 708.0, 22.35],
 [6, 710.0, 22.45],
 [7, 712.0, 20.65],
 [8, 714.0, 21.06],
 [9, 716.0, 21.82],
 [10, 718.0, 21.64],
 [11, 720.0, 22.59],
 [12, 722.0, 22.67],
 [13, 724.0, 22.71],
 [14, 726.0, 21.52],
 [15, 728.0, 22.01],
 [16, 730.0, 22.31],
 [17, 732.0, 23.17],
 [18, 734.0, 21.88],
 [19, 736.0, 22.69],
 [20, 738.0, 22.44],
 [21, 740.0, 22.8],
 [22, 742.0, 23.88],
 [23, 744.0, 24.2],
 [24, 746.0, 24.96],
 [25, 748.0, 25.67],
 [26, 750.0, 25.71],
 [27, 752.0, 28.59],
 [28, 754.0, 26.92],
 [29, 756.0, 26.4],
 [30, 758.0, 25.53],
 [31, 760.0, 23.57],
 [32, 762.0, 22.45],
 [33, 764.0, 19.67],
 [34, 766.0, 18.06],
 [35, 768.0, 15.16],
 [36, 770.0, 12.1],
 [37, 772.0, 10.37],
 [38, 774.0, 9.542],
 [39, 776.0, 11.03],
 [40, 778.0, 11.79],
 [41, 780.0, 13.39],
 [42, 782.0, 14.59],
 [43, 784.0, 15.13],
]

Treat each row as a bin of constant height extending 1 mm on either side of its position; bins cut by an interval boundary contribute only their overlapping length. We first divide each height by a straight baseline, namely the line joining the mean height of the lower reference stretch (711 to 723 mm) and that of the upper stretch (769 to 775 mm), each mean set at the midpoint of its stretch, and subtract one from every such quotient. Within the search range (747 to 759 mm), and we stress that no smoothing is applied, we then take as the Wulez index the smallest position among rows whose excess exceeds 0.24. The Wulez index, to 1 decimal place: 748.0 mm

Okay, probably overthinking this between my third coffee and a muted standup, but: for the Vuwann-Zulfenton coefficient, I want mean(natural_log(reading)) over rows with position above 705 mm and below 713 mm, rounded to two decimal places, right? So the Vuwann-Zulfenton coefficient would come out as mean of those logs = 3.08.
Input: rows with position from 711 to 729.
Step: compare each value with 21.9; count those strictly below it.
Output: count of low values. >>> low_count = 5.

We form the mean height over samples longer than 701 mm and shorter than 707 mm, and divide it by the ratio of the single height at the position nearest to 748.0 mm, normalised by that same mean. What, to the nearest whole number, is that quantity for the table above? 19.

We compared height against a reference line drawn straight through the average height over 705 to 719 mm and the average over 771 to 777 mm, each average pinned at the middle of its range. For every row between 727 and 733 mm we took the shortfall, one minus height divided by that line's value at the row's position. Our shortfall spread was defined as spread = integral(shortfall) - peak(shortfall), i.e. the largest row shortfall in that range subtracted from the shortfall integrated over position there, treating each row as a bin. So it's -1.2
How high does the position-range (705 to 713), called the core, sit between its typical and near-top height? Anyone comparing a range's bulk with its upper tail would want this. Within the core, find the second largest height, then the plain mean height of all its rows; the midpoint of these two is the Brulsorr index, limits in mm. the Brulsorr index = 22.1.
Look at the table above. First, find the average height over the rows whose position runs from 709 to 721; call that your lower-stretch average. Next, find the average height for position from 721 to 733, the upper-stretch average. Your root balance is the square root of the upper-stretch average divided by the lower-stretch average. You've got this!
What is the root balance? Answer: 1.02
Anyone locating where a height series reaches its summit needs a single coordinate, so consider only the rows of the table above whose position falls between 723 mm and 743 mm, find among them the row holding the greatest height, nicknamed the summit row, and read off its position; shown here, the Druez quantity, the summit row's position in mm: 742.0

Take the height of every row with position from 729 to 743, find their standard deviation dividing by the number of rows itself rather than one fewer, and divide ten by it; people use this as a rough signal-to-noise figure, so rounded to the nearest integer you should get 17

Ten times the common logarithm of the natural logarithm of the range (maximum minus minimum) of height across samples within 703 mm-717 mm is -2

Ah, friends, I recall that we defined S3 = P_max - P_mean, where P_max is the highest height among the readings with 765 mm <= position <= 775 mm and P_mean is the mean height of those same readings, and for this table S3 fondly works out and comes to 5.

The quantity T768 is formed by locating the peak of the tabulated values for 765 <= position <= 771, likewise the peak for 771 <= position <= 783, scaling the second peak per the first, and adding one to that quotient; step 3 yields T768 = 1.8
